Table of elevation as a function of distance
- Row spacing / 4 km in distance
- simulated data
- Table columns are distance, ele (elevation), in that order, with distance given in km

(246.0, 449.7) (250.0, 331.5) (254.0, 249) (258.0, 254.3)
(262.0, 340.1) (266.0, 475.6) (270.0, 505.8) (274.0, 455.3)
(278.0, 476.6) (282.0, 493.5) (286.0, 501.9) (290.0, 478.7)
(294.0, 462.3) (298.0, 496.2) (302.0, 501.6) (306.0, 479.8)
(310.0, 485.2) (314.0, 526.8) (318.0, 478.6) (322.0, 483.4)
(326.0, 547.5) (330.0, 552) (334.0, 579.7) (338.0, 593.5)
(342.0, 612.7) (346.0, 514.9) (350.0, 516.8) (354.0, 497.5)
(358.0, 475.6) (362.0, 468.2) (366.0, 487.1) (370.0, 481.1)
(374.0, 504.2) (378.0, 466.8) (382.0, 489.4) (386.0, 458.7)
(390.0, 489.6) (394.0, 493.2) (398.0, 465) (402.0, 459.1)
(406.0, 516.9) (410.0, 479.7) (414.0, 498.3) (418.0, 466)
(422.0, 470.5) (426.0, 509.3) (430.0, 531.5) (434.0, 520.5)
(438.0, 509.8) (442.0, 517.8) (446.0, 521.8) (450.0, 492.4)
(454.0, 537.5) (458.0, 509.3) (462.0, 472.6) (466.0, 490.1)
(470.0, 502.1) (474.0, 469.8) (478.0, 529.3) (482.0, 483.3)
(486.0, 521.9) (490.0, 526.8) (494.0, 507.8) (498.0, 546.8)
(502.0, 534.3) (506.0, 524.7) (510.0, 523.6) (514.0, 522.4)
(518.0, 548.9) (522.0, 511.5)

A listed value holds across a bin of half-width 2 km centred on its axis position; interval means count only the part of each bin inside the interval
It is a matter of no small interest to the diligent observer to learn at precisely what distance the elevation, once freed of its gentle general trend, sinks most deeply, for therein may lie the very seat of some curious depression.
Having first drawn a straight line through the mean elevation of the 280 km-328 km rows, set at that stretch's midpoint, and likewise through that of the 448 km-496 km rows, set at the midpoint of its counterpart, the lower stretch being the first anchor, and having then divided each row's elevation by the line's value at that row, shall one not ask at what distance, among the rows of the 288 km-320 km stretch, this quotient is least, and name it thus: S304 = 294.0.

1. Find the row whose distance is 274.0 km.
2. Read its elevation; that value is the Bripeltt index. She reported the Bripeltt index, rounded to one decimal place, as 455.3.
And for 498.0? 546.8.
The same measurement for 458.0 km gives 509.3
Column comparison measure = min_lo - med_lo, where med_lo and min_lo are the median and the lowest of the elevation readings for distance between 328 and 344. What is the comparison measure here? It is -35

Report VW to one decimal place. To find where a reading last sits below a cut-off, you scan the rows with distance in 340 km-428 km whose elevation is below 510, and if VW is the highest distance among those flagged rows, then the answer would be 426.0 km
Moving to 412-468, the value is 466.0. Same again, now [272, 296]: 294.0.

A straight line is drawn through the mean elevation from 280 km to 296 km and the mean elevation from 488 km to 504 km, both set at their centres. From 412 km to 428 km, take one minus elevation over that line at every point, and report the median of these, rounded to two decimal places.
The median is 0.05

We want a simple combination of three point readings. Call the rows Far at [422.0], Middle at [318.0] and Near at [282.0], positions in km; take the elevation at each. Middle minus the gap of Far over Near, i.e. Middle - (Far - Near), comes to 502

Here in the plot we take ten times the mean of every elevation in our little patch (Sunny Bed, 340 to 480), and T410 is 4979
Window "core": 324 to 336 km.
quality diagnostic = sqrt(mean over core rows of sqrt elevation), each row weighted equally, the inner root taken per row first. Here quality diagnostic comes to 4.86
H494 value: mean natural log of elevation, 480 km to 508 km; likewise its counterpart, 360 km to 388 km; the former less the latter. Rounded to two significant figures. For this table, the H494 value 0.083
